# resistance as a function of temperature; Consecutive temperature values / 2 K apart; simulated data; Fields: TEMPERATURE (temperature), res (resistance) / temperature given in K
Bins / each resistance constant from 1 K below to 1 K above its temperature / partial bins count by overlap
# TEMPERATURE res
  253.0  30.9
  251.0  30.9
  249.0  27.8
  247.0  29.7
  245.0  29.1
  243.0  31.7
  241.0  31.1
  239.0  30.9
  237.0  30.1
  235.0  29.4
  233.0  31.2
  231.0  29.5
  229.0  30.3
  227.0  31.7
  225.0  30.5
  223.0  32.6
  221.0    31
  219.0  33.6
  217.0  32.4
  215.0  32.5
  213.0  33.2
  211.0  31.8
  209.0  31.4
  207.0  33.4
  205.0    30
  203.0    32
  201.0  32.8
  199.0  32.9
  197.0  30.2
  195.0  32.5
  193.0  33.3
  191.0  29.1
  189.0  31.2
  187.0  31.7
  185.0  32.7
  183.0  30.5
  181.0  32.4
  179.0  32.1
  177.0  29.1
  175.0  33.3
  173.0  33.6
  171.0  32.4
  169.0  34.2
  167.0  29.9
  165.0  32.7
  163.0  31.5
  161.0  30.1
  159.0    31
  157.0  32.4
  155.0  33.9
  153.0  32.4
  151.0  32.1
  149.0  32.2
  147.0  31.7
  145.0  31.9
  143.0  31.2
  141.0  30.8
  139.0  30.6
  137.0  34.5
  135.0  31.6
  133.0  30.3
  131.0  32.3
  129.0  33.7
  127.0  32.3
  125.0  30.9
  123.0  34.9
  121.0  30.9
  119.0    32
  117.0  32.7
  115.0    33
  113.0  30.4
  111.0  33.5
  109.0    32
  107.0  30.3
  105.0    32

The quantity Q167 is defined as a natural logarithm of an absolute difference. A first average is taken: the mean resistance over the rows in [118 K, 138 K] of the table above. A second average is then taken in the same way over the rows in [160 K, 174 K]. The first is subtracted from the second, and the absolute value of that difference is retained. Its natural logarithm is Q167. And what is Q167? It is -1.3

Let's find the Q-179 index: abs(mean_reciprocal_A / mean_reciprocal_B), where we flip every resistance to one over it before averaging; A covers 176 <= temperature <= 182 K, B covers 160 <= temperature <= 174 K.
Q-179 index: 1.03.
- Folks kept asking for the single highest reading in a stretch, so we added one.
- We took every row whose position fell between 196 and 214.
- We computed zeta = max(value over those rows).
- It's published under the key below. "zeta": 33.4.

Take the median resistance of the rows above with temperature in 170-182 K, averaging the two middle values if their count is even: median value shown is 32.4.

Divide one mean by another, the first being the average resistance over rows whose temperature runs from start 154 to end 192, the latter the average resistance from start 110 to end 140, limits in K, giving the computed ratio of 0.986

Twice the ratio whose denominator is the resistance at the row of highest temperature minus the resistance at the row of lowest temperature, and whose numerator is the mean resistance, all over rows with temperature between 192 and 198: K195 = -21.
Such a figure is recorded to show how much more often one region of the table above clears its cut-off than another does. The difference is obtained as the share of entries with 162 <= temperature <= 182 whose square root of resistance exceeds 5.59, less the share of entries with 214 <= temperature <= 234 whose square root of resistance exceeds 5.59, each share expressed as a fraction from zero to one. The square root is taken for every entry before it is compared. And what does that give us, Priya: 0.30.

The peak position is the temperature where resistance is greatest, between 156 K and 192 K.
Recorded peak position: 169.0 K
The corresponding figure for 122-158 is 123.0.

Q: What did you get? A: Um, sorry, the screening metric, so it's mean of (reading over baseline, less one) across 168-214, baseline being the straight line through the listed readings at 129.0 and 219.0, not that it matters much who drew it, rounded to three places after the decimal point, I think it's -0.049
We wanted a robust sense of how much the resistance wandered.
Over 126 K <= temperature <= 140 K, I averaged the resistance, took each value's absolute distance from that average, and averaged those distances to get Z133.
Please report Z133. 1.2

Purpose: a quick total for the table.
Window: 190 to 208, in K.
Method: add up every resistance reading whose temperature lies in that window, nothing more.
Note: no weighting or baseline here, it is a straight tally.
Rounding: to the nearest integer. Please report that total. 286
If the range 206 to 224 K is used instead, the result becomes 292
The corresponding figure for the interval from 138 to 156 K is 287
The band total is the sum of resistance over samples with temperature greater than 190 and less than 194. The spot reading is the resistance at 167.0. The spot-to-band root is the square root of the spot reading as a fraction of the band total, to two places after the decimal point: 0.69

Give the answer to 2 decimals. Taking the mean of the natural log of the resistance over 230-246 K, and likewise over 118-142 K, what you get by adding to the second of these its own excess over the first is 3.52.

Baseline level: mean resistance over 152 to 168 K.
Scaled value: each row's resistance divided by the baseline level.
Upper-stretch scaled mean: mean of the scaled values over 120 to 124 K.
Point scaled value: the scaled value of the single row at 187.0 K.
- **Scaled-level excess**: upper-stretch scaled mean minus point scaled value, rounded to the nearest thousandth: 0.038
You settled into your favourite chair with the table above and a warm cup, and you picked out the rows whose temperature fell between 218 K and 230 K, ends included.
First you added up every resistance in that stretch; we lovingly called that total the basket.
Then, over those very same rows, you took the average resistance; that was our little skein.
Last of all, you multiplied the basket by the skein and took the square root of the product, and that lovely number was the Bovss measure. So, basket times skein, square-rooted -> 77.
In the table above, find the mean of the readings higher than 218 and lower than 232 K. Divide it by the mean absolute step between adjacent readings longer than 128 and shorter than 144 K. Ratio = 18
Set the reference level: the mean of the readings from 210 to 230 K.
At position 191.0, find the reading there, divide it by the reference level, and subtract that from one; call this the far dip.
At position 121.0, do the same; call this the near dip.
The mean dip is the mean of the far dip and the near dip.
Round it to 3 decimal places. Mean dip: 0.061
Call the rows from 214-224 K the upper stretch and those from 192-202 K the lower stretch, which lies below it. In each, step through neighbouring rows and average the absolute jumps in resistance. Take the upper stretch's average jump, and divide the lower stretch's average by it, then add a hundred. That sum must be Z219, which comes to 101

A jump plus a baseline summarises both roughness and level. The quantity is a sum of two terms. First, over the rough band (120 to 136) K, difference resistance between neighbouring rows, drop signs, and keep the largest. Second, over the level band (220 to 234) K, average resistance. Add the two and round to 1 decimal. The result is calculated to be 35.0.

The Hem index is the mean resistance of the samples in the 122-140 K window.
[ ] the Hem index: 32.3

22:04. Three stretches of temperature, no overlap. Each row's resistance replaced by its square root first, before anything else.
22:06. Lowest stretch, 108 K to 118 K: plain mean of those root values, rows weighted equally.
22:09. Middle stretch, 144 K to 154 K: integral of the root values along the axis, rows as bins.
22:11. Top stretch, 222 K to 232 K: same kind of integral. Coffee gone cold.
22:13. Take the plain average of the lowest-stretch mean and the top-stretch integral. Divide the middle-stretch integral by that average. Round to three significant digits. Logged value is 1.85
